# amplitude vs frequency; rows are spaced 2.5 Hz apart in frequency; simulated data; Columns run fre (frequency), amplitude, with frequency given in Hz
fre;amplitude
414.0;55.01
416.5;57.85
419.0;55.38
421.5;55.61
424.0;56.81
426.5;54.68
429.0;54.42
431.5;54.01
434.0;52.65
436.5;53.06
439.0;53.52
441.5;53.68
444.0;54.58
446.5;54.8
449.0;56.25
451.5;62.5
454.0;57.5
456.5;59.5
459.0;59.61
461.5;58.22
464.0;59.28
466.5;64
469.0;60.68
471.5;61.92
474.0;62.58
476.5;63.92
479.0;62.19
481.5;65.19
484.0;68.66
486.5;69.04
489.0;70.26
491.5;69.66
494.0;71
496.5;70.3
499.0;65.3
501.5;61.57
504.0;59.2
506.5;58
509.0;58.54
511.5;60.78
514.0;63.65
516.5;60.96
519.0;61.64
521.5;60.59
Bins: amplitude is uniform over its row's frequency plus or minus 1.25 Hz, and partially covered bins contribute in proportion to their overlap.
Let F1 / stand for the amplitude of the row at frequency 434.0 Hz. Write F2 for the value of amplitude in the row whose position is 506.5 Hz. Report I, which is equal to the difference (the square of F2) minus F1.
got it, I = 3311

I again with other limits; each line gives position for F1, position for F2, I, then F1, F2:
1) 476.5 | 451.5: 3842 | 63.92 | 62.5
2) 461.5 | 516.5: 3658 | 58.22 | 60.96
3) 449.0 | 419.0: 3011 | 56.25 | 55.38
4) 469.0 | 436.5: 2755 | 60.68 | 53.06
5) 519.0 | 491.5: 4791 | 61.64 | 69.66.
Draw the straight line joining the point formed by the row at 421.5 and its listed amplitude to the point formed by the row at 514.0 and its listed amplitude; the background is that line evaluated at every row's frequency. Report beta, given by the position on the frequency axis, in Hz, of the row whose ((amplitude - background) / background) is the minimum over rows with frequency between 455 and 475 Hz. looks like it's 461.5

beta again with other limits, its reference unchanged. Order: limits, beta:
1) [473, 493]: 479.0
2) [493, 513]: 506.5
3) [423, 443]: 434.0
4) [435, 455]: 436.5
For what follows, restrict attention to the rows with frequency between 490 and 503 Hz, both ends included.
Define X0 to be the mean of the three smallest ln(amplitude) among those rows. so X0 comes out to 4.18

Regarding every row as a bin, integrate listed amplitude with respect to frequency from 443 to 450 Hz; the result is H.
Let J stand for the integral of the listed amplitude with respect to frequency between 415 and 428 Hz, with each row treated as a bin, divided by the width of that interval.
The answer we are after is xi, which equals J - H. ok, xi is -330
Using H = 386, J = 56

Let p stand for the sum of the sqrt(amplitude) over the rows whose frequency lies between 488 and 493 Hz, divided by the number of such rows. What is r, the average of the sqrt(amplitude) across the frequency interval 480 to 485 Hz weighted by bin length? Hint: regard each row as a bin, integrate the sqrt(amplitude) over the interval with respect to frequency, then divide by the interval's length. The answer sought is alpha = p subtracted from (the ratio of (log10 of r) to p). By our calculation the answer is -8.3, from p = 8.36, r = 8.2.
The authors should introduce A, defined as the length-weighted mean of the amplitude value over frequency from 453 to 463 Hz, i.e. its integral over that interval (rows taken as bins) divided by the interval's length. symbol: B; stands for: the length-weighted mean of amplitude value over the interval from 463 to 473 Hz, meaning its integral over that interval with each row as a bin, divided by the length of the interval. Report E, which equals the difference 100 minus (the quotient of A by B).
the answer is 99.0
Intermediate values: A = 59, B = 61.6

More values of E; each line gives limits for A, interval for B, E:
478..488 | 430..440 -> 98.8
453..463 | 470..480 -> 99.1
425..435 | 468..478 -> 99.1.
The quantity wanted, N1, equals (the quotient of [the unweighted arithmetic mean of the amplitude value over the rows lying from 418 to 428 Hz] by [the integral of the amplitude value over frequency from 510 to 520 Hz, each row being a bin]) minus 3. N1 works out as -2.91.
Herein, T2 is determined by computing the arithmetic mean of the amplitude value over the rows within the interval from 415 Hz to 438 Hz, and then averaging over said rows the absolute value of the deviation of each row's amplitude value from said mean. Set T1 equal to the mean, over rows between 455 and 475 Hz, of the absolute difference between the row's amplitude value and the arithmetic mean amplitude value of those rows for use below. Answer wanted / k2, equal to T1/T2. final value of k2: 1.2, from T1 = 1.6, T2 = 1.3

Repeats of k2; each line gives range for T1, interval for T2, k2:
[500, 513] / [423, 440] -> 1.3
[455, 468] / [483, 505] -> 0.4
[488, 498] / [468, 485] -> 0.2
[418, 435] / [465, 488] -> 0.4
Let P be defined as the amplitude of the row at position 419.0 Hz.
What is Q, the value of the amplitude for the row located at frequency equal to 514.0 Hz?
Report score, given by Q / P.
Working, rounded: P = 55.38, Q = 63.65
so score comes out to 1.15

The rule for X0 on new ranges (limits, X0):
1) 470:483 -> 4.13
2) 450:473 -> 4.07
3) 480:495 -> 4.21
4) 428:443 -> 3.97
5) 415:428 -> 4.01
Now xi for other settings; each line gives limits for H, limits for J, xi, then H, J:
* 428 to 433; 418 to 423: -215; 271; 56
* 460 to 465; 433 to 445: -240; 294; 53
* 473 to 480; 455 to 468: -380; 441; 60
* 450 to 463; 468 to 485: -709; 772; 64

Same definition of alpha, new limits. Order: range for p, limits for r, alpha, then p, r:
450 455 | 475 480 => -7.6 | 7.74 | 7.9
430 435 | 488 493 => -7.2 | 7.30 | 8.4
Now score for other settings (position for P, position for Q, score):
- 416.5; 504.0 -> 1.02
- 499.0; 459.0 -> 0.91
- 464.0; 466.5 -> 1.08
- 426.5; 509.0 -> 1.07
